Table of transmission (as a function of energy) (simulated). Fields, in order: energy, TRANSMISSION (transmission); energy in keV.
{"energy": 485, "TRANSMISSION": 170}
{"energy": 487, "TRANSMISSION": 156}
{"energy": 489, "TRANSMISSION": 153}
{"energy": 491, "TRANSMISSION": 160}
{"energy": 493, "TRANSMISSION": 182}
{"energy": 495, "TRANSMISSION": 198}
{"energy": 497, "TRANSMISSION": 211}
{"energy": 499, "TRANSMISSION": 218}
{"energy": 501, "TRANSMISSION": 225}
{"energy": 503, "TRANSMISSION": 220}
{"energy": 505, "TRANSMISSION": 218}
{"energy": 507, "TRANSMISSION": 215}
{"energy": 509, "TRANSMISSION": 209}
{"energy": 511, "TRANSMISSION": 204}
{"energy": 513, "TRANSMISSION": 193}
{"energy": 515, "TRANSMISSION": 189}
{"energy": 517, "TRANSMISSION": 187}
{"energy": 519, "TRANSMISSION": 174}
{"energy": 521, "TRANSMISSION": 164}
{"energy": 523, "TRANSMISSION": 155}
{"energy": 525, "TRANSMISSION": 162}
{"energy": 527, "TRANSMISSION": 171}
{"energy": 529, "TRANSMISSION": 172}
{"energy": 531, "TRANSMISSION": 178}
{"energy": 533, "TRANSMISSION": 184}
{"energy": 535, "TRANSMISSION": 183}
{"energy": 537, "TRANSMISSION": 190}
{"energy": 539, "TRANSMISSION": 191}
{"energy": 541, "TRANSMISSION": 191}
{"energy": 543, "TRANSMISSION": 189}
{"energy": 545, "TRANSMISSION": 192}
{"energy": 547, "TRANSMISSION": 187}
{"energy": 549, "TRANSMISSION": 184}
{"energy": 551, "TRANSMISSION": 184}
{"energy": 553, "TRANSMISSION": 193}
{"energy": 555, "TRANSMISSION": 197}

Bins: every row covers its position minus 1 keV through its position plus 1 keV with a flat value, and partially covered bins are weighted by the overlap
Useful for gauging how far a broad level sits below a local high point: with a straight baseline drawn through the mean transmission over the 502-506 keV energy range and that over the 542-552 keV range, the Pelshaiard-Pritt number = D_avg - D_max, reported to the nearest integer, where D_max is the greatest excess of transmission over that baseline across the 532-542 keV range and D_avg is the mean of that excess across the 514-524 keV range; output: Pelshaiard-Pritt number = -33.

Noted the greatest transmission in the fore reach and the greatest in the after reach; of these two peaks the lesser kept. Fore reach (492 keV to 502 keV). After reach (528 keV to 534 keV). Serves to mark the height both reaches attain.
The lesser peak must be 184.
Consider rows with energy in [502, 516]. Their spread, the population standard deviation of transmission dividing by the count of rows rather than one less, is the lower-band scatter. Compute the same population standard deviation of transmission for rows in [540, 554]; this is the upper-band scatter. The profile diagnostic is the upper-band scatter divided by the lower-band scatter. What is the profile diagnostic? 0.30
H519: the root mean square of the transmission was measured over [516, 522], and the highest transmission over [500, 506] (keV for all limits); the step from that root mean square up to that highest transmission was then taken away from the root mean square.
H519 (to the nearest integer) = 126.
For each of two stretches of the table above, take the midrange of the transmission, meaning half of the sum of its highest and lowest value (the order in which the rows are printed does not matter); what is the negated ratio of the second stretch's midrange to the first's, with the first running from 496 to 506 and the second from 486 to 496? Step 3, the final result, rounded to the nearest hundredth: -0.81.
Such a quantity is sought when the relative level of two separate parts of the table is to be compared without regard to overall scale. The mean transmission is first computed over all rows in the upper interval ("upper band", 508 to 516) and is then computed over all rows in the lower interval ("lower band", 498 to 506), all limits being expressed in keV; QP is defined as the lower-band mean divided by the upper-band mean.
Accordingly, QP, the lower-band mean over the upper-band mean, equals 1.11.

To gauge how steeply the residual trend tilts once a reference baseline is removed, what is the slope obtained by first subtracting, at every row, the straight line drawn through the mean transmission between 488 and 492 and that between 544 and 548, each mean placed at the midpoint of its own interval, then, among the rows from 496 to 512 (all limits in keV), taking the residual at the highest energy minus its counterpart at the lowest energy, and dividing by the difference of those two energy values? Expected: -1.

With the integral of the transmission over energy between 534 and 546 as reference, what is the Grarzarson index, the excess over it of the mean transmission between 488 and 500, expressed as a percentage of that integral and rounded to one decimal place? -91.8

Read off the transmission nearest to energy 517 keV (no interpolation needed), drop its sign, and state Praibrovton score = 187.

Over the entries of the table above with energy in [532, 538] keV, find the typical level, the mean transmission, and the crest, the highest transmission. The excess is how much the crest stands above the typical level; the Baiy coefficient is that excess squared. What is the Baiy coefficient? 19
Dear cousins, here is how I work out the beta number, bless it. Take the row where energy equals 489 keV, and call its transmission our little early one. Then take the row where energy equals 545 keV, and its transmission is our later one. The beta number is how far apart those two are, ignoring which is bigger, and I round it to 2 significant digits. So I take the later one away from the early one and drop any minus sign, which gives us 39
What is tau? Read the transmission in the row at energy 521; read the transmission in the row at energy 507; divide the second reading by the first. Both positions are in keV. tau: 1.31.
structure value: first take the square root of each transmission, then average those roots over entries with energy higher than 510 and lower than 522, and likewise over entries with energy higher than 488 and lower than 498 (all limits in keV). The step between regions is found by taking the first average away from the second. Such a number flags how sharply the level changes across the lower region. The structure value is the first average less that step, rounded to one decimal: 13.8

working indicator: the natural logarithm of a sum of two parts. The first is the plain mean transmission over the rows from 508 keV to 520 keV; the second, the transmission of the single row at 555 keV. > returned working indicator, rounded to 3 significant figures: 5.97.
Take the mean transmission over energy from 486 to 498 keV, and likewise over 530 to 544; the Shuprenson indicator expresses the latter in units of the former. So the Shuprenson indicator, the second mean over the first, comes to 1.1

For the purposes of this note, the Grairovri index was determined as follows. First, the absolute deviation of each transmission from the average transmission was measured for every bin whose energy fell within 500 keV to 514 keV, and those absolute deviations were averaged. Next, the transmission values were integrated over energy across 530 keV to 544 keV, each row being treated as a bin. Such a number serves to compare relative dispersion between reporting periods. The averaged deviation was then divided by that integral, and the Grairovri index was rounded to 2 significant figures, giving 0.0033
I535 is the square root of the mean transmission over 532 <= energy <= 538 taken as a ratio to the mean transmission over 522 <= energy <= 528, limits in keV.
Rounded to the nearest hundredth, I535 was 1.07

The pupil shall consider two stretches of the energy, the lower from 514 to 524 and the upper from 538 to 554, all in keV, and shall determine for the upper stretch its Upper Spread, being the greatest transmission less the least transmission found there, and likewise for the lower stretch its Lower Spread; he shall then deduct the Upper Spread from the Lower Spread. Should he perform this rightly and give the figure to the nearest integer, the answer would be 25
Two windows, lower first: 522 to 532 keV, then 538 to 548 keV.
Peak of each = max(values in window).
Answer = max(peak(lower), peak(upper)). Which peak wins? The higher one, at 192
